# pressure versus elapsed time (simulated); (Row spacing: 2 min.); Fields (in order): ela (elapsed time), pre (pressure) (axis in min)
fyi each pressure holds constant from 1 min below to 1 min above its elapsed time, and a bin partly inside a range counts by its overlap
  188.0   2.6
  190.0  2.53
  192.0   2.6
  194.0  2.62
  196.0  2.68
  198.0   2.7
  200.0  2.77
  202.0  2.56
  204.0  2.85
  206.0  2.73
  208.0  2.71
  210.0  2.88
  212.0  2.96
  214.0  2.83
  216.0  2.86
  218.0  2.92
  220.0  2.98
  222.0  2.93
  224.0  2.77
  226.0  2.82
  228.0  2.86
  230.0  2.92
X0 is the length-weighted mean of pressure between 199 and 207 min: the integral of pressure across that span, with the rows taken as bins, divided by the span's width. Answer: 2.73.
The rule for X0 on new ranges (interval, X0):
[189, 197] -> 2.61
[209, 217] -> 2.88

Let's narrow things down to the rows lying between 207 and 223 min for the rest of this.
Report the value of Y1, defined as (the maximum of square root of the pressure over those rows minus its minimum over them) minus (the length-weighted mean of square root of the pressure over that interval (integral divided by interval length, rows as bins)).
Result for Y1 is -1.62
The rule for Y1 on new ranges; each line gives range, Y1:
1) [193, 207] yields -1.56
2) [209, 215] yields -1.66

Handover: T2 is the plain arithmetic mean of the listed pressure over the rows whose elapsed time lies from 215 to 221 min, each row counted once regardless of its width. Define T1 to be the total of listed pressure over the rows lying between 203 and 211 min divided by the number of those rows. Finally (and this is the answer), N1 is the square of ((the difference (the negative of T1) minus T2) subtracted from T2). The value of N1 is 75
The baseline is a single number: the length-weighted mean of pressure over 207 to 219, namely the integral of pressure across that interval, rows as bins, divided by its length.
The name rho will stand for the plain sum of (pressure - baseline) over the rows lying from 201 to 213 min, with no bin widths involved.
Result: -0.5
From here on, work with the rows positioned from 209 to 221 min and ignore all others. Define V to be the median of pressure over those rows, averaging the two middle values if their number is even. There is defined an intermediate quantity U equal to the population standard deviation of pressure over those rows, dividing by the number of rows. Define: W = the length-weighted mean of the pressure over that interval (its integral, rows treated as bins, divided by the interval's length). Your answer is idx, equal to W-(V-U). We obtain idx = 0.058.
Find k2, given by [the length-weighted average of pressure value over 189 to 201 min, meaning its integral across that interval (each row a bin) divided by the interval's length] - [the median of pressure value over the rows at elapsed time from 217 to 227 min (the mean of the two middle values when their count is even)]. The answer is -0.270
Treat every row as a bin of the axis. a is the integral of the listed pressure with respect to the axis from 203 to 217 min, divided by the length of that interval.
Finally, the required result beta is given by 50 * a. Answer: 142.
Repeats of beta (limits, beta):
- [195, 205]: 136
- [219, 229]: 144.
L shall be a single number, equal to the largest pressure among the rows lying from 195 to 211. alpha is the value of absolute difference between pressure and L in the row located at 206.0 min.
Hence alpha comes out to 0.15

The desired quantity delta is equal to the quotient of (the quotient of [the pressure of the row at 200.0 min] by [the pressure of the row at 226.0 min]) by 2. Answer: 0.491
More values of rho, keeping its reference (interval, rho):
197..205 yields -0.6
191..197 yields -0.7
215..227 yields 0.1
